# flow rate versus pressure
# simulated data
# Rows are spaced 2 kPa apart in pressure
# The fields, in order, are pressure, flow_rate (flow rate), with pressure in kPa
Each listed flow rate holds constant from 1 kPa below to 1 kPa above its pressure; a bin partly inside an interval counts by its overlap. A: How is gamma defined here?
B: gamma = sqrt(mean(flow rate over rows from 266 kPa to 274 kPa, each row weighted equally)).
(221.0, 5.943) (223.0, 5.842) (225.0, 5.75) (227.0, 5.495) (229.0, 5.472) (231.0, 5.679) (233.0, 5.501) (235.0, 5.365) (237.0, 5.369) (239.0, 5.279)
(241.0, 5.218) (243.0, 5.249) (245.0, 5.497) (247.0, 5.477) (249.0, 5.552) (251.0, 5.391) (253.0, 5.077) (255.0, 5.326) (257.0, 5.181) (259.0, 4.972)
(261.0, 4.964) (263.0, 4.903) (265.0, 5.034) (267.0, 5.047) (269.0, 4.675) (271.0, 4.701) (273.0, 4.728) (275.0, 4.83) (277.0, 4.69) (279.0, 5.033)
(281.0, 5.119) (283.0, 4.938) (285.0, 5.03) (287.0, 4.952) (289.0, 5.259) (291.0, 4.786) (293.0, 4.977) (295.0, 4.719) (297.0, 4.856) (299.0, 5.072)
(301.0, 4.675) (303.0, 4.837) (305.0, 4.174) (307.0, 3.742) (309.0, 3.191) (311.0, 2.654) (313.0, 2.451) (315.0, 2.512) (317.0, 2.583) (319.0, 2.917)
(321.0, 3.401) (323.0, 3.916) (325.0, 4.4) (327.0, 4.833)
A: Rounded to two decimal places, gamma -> 2.19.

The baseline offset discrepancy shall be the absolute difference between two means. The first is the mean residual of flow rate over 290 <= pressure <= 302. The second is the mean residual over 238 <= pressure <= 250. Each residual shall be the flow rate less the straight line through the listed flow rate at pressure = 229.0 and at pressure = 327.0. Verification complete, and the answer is 0.19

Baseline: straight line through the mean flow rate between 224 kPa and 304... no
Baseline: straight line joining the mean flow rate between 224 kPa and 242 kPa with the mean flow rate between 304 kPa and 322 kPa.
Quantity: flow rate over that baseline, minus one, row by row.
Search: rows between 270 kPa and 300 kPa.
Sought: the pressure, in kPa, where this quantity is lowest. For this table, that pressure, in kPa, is 271.0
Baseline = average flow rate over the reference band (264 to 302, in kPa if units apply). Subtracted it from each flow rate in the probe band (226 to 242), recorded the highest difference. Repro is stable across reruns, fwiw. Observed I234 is 0.78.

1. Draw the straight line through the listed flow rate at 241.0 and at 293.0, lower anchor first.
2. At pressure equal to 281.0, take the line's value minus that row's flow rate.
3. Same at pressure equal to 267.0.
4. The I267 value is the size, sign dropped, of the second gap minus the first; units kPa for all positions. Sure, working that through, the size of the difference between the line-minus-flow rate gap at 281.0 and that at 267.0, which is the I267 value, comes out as 0.14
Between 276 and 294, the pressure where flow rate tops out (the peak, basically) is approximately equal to 289.0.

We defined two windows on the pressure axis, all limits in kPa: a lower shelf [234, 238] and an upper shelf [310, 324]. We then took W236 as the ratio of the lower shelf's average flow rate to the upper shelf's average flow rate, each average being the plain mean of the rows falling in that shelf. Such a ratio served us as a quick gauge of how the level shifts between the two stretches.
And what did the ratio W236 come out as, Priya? 1.84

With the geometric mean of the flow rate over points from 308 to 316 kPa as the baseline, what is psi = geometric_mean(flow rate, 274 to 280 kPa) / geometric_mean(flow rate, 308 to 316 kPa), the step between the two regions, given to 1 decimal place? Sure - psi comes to 1.8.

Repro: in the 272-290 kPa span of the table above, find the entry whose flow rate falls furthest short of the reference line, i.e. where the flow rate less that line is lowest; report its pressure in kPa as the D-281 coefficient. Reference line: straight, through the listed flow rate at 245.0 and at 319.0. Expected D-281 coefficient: 273.0 kPa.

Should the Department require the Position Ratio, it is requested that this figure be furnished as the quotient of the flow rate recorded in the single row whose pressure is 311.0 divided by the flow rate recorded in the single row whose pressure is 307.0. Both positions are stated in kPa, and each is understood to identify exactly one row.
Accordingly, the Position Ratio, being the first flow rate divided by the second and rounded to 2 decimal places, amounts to 0.71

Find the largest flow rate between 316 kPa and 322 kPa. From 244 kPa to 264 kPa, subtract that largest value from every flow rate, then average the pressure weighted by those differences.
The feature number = 253.3 kPa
